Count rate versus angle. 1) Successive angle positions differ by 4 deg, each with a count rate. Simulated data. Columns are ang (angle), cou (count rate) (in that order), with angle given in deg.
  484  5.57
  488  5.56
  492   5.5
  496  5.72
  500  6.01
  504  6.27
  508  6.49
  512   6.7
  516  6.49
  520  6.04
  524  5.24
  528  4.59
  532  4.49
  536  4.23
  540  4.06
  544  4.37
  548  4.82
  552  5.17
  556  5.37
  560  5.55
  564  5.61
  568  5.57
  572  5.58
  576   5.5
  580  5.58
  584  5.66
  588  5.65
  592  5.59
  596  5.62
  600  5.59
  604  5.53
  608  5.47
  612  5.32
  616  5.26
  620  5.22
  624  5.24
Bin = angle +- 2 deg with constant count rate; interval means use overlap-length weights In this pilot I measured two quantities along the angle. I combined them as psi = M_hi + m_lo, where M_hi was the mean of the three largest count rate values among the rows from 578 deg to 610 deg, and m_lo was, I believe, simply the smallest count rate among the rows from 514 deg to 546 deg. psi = 9.7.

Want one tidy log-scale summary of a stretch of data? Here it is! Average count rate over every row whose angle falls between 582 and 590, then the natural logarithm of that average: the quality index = 1.73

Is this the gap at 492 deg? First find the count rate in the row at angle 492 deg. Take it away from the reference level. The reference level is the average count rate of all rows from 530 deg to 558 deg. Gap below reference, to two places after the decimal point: -0.86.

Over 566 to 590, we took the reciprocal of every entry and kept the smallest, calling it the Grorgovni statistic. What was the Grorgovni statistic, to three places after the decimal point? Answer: 0.177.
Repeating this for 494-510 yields 0.154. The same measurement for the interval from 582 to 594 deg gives 0.177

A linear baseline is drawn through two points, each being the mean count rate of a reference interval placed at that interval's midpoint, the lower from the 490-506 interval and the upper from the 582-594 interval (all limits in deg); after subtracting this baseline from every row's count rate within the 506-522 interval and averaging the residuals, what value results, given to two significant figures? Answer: 0.60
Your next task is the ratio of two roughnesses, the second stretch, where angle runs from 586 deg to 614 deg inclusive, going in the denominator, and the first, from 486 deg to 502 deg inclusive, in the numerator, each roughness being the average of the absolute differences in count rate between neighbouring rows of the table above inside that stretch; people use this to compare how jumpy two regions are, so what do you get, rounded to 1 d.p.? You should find 2.9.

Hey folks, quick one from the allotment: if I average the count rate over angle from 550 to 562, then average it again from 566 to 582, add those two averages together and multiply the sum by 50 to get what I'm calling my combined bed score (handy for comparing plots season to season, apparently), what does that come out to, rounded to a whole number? 546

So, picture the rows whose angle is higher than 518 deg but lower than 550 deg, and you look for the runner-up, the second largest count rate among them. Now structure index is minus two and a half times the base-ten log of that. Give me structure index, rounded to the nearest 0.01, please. -1.80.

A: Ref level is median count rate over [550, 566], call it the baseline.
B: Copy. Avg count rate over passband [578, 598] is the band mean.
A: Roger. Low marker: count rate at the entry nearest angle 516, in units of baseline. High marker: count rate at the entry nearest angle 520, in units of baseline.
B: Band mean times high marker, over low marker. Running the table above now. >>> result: 5.2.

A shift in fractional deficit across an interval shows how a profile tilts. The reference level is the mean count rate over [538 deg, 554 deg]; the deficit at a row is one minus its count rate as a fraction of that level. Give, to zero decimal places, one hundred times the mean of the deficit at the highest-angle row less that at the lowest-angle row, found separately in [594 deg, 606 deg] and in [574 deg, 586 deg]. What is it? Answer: -1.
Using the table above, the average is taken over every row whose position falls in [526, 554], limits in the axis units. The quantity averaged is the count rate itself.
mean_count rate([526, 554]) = 4.53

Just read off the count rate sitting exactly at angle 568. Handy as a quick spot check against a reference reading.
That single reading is 5.57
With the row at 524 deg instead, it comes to 5.24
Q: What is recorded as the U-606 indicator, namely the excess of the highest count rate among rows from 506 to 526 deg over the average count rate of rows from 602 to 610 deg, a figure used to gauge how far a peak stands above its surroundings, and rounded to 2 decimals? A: 1.20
